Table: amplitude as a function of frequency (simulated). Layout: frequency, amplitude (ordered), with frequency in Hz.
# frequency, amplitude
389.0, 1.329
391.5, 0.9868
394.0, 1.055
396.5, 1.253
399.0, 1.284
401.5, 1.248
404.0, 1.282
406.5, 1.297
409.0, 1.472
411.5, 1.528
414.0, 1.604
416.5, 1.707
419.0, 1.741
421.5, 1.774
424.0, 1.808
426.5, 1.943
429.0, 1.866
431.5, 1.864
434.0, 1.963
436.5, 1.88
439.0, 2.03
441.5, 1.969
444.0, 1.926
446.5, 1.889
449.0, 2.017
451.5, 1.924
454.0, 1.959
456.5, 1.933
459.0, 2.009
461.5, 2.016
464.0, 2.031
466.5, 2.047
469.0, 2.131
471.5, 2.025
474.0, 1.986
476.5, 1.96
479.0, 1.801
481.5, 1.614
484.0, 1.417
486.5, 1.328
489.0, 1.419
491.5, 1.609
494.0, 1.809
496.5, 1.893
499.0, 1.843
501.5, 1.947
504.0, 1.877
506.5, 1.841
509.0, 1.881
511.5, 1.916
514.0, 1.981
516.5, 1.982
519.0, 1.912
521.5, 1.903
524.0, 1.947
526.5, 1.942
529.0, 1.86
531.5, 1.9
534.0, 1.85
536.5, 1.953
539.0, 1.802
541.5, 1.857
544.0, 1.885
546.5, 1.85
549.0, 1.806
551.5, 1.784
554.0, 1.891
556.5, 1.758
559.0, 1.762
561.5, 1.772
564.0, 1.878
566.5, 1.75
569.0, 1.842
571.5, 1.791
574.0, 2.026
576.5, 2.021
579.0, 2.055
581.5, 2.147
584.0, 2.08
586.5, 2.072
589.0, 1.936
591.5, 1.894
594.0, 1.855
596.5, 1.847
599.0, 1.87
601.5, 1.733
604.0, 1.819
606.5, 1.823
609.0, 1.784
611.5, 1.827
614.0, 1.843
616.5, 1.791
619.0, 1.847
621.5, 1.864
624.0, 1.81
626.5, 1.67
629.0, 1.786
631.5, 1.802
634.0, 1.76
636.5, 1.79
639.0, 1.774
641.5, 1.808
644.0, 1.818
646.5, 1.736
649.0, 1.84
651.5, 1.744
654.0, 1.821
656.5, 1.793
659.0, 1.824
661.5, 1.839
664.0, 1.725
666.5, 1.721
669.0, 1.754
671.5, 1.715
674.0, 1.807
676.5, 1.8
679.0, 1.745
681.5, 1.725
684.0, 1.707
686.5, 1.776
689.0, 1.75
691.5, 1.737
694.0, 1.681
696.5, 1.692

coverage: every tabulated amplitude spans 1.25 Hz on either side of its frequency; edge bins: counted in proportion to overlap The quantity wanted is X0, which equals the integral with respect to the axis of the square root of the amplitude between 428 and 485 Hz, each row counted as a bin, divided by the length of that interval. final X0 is 1.39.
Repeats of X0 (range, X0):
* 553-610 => 1.37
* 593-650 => 1.34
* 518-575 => 1.36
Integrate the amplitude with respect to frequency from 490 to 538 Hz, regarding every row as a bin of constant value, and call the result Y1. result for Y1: 90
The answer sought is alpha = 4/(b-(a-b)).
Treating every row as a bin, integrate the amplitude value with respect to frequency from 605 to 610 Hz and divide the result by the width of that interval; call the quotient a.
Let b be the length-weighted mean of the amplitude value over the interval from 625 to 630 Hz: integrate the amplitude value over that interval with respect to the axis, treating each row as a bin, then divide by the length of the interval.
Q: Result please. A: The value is 2.42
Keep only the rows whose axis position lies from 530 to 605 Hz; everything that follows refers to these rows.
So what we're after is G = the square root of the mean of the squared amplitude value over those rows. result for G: 1.89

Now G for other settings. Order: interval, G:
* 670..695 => 1.74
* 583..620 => 1.87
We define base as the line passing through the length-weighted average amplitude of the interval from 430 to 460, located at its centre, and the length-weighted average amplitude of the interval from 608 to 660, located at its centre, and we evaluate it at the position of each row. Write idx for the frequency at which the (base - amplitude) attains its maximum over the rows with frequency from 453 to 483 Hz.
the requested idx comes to 481.5 Hz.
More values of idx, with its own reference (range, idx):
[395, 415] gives 401.5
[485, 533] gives 486.5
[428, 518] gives 486.5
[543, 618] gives 566.5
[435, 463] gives 436.5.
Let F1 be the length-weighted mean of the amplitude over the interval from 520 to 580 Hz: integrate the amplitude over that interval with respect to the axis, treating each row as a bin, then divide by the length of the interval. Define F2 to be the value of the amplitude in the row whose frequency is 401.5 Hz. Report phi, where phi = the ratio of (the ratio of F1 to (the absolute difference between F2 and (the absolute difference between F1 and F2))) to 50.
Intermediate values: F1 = 1.87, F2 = 1.248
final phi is 0.060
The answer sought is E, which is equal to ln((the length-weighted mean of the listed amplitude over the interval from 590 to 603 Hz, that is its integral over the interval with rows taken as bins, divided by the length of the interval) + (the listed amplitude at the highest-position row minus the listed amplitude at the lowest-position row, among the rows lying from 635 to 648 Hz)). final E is 0.58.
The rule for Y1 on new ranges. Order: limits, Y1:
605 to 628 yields 42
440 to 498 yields 108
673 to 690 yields 30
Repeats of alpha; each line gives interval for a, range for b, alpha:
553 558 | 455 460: 1.89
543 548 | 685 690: 2.41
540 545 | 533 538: 2.07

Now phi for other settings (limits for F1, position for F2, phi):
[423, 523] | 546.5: 0.021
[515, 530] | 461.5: 0.020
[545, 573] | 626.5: 0.024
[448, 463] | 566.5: 0.026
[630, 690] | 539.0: 0.020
